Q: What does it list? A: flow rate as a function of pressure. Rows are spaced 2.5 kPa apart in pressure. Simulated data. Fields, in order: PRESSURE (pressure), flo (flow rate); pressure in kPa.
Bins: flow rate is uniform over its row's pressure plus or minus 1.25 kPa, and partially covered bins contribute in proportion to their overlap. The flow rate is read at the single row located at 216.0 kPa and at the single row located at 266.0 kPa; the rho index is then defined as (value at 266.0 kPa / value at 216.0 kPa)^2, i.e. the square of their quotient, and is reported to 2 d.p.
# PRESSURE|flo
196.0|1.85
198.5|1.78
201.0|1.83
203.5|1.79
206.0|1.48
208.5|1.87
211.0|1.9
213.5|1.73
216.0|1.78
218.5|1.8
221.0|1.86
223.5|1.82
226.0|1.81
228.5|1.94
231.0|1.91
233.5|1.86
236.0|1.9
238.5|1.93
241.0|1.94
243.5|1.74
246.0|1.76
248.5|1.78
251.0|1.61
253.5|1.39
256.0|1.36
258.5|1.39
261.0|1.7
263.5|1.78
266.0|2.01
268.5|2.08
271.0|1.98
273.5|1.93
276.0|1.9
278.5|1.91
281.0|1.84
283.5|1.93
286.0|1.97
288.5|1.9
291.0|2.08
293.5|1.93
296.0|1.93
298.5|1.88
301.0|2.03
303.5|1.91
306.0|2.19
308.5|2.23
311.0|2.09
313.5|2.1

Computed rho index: 1.28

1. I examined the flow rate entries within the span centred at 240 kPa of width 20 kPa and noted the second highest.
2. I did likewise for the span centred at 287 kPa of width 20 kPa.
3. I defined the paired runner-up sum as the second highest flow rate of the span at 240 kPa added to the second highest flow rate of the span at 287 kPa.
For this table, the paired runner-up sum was 3.90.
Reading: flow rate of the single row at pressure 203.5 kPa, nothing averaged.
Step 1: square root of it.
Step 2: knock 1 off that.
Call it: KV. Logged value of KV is 0.34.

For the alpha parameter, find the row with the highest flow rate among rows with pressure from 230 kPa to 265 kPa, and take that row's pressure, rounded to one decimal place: 241.0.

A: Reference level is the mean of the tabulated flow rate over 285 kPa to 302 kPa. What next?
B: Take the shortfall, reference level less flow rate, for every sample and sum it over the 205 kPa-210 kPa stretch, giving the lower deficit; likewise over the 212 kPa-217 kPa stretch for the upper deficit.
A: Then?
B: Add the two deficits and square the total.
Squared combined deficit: 1.0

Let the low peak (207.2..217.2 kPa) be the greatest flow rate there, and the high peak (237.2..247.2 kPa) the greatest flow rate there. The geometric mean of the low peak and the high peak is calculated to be 1.92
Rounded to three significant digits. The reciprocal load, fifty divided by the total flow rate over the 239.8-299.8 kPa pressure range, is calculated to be 1.14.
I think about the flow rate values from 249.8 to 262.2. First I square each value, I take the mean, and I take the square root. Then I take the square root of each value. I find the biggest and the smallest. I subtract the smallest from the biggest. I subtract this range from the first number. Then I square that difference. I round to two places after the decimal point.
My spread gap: 1.85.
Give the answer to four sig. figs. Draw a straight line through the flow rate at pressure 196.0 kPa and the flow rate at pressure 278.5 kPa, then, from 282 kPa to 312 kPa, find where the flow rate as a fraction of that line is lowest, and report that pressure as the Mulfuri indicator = 298.5 kPa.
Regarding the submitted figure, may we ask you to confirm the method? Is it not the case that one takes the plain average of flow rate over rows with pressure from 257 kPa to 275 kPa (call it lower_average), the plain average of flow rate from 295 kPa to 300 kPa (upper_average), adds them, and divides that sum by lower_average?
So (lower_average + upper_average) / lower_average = 2.04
